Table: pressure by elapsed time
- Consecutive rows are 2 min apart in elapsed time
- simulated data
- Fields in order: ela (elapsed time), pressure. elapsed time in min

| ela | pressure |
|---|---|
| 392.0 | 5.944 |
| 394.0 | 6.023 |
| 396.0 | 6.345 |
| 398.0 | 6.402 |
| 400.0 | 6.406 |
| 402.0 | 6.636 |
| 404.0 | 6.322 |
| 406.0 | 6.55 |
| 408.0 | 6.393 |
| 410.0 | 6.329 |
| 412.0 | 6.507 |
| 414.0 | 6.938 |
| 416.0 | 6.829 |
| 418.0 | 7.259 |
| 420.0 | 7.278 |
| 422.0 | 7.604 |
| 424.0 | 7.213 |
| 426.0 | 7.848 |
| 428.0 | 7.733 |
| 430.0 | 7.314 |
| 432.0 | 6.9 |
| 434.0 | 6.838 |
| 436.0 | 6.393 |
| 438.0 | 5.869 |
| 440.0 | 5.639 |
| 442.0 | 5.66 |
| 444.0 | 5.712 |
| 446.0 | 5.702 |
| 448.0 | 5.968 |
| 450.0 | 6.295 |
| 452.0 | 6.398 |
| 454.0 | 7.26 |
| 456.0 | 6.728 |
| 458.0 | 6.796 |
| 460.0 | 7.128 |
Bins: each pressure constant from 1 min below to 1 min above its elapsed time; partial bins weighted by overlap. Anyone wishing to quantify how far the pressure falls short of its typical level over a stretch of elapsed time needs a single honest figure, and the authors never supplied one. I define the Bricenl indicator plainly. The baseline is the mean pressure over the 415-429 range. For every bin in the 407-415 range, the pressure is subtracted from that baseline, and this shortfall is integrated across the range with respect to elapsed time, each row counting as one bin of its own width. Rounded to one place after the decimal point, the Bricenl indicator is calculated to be 6.8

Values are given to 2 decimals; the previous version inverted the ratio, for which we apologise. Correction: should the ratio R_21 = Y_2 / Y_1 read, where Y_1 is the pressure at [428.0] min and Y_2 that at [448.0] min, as 0.77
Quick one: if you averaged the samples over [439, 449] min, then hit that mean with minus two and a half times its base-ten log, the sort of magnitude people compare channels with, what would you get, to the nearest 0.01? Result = -1.90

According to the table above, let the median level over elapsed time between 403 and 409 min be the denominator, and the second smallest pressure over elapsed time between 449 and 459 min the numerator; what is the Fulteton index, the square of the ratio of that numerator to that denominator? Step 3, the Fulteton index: 1.00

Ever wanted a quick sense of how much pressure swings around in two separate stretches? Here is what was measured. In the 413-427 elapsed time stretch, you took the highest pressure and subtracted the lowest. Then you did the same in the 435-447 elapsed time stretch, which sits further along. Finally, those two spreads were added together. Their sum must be 1.77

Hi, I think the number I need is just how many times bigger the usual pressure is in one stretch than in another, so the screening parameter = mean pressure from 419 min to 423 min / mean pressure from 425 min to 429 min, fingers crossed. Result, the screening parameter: 0.96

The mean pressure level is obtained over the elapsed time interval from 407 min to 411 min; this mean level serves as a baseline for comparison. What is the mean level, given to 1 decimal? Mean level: 6.4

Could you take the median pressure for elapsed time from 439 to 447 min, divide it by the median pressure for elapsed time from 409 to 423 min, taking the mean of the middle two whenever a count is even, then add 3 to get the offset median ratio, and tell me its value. 3.8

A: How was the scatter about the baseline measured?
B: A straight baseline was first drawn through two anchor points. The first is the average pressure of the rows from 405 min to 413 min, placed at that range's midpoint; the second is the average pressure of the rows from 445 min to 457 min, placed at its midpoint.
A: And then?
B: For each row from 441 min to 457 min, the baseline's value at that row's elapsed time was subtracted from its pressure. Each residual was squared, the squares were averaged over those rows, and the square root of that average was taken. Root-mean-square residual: 0.57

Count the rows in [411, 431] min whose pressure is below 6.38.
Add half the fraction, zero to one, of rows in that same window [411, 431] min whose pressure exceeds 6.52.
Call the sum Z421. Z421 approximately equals 0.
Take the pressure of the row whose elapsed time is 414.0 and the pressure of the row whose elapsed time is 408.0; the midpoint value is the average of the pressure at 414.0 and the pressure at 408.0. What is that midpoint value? 6.67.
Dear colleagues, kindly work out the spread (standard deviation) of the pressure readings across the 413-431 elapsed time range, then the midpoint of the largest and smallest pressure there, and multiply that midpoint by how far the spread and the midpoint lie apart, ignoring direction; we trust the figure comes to 51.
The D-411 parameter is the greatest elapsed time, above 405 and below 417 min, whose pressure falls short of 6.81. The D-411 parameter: 412.0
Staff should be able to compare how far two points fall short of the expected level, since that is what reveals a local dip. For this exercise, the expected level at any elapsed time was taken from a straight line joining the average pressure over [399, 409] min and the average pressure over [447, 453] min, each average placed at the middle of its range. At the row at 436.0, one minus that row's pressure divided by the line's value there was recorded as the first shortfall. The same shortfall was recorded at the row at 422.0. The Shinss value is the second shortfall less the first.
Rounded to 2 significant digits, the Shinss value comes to -0.18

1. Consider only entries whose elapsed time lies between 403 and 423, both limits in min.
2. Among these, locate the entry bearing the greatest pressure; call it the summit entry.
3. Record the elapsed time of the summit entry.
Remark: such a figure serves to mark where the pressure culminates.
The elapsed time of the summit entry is 422.0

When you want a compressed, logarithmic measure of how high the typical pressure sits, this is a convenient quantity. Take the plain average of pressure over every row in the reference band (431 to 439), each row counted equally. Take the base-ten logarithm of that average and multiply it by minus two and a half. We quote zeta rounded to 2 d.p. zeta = -2.03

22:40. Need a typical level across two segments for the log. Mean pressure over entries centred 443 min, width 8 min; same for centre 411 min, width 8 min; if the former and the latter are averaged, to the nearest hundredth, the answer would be 6.11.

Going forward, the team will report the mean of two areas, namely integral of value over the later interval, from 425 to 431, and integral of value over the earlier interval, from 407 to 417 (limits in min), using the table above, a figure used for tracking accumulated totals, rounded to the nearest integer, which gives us 56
